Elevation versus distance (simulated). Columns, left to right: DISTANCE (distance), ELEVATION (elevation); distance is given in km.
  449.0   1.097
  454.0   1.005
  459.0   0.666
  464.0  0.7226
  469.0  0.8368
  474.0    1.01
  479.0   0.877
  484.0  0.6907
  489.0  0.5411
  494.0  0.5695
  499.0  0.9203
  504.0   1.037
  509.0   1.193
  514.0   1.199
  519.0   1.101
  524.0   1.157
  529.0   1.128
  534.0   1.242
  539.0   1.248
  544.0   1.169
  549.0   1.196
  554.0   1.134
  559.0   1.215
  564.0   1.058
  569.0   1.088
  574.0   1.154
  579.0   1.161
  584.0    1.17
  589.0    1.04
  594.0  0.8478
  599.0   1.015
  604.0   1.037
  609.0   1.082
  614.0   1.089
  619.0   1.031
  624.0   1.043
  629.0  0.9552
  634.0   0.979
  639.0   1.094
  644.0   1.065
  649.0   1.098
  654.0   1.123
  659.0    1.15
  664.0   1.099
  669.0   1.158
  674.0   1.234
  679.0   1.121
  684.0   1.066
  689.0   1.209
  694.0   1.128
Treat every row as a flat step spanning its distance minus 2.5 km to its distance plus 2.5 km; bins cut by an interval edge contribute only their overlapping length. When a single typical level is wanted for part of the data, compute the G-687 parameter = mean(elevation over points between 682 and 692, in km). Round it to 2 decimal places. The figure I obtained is 1.14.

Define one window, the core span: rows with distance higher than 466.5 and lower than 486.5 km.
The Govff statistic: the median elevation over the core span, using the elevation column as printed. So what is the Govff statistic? 0.86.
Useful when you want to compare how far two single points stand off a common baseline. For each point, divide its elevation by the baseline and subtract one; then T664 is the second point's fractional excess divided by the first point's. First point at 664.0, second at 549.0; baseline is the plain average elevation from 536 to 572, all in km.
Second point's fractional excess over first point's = -0.6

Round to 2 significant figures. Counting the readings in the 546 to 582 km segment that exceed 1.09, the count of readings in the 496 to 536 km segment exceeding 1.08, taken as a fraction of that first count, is 1.2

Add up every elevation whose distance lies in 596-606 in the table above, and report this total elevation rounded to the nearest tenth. 2.1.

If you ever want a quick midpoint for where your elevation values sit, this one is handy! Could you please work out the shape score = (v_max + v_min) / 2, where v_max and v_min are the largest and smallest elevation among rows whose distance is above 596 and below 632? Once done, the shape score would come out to 1.02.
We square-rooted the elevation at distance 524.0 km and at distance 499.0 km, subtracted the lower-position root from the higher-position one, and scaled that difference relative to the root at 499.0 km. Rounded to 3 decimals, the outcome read 0.121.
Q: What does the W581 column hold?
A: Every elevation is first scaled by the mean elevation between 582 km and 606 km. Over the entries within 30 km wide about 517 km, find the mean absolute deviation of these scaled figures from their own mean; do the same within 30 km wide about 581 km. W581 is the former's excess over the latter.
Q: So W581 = -0.04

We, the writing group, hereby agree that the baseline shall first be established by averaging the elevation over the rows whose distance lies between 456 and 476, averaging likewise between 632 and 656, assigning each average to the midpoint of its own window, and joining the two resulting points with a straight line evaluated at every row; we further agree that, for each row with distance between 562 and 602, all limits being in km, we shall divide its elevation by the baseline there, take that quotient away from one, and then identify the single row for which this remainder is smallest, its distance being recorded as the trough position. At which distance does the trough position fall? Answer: 574.0 km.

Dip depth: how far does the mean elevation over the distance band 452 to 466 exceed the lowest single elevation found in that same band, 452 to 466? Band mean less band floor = 0.13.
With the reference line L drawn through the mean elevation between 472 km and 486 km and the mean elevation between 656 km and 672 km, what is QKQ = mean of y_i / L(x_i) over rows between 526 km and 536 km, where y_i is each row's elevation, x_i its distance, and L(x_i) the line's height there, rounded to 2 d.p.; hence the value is 1.26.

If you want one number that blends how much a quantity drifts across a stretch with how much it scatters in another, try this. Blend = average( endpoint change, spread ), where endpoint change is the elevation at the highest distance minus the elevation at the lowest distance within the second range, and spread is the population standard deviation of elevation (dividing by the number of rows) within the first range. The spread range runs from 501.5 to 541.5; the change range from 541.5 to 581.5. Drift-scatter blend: 0.030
